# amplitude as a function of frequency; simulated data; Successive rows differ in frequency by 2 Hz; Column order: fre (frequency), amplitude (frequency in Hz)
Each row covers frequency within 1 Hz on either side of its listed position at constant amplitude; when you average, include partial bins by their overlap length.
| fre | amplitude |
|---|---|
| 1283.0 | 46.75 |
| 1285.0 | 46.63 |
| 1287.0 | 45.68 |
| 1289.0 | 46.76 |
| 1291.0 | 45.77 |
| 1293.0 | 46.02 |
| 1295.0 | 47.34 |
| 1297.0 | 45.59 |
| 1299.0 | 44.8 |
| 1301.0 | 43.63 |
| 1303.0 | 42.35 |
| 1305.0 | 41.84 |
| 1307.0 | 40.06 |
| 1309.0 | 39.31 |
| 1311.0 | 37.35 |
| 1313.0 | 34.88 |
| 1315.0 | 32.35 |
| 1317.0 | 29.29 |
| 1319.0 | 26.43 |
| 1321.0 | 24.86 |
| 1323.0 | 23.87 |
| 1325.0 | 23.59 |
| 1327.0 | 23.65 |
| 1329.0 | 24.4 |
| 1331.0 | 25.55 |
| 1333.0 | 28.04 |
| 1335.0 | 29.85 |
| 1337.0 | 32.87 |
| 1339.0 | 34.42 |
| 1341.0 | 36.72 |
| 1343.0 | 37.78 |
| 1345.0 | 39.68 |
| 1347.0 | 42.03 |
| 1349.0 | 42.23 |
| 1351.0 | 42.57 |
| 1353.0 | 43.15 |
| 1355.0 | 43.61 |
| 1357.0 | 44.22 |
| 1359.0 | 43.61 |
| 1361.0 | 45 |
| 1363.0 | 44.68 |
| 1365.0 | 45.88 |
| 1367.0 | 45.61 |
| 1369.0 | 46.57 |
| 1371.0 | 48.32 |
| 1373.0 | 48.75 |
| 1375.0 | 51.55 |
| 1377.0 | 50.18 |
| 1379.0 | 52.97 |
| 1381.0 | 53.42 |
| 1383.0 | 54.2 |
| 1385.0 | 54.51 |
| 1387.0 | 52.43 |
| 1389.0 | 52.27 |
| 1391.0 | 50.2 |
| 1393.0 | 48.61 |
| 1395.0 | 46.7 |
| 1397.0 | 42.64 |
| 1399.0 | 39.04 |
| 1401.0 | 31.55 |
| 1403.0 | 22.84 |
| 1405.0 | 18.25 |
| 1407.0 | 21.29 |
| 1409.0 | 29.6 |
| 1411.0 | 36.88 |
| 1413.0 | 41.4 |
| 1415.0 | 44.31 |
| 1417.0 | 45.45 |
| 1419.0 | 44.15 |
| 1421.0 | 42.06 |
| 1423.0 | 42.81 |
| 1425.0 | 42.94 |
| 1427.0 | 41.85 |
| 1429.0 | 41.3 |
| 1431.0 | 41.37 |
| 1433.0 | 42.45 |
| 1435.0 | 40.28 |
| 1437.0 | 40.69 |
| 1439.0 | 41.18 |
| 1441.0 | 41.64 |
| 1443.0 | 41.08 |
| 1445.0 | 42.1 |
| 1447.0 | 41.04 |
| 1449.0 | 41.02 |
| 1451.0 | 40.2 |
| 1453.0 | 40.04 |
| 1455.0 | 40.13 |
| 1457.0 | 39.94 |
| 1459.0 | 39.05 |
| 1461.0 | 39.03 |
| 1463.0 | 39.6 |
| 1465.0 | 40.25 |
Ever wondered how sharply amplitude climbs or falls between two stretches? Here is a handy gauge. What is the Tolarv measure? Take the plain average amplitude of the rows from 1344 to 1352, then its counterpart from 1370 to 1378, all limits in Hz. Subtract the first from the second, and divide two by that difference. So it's 0.2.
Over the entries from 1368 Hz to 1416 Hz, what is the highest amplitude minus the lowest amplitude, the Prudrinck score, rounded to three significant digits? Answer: 36.3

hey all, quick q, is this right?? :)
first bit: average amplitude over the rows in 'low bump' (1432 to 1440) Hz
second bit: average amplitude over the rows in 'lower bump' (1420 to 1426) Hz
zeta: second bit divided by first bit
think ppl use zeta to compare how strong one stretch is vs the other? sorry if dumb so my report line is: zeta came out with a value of 1.04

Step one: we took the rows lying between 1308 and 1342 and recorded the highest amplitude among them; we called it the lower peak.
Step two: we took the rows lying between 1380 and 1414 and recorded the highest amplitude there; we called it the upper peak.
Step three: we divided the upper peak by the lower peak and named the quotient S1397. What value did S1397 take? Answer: 1.4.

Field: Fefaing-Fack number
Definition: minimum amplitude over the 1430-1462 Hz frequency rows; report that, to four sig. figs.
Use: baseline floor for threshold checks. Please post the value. 39.03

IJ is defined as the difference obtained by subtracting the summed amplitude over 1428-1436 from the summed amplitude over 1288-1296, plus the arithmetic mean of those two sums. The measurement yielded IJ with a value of 196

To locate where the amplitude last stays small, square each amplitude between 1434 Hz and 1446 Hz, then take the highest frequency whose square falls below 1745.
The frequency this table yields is 1443.0 Hz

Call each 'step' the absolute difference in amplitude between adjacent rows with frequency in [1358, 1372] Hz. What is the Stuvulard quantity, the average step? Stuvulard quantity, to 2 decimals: 0.98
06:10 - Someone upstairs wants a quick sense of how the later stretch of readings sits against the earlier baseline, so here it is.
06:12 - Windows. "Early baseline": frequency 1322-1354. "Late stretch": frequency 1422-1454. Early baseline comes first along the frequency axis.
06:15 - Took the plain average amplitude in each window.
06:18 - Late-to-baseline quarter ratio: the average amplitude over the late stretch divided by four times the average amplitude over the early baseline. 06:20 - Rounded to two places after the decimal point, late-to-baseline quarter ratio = 0.31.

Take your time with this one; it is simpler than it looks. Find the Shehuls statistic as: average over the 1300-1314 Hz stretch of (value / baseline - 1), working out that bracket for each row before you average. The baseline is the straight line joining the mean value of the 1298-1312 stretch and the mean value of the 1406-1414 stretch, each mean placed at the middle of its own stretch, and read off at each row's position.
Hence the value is 0.0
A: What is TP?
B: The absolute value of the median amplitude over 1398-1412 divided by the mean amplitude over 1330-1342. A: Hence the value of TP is 0.9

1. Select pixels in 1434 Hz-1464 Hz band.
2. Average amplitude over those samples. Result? 40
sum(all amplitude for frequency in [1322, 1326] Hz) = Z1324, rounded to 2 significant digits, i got 47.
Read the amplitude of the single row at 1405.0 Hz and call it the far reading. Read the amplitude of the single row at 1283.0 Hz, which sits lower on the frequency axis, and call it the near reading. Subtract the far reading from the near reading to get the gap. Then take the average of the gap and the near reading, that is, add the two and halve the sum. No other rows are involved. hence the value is 37.6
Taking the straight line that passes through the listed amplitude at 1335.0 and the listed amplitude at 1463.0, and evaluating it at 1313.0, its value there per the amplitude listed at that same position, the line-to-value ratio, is 0.81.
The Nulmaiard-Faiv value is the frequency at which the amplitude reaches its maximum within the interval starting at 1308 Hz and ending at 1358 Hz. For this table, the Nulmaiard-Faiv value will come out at 1357.0 Hz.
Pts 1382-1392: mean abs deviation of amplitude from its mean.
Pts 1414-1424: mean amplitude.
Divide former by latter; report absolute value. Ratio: 0.030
